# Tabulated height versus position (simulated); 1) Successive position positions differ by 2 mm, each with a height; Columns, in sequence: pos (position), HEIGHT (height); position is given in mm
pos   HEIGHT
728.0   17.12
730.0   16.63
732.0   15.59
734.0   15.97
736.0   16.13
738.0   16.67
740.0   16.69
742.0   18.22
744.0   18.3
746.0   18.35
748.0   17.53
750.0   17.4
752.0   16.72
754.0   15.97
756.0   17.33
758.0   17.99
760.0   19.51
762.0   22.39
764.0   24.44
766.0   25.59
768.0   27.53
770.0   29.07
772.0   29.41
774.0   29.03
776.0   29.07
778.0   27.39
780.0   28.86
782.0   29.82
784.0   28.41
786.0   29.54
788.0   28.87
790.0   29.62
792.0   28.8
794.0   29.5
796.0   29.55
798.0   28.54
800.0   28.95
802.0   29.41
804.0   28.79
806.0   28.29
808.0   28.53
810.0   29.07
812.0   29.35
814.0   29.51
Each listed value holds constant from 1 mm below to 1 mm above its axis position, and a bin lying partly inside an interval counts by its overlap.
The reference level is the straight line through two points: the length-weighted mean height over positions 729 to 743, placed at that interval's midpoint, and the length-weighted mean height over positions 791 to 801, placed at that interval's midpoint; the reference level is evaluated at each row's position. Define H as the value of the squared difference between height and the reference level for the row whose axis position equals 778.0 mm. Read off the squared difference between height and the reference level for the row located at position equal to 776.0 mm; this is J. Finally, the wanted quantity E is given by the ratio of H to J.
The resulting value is 0.25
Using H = 4.3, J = 17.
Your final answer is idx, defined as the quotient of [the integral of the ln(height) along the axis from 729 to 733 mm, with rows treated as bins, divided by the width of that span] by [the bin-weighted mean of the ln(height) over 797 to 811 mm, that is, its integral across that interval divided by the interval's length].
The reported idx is 0.83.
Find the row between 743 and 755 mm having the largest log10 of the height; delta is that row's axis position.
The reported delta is 746.0 mm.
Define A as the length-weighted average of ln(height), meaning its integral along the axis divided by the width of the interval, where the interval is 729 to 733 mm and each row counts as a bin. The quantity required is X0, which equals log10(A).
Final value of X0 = 0.444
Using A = 2.78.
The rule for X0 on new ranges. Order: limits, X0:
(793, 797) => 0.530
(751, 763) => 0.463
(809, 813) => 0.528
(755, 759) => 0.458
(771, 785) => 0.527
